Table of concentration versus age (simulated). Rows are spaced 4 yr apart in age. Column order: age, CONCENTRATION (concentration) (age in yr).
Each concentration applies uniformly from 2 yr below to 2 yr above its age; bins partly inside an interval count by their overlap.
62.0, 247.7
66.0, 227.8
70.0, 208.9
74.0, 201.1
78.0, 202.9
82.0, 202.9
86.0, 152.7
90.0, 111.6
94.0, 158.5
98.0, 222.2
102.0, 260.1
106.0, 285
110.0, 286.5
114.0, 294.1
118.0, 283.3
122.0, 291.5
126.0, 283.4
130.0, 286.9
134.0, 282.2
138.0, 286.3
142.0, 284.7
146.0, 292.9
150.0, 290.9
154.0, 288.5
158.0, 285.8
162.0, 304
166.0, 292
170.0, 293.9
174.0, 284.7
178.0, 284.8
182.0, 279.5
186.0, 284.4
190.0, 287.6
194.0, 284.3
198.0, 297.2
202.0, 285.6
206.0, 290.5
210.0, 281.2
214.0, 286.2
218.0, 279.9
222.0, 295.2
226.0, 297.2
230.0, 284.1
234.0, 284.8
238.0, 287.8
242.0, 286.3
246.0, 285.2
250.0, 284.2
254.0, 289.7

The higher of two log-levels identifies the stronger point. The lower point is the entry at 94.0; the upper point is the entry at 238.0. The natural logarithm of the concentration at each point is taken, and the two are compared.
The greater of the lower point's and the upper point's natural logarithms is 5.66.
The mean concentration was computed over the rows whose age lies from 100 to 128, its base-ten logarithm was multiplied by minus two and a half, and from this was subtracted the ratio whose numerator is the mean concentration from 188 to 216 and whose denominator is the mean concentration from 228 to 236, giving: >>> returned -7.14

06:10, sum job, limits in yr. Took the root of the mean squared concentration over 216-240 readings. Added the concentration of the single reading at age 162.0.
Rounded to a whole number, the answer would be 592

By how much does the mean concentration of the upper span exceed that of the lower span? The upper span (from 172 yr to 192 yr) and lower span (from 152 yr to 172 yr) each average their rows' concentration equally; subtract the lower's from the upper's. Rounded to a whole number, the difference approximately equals -9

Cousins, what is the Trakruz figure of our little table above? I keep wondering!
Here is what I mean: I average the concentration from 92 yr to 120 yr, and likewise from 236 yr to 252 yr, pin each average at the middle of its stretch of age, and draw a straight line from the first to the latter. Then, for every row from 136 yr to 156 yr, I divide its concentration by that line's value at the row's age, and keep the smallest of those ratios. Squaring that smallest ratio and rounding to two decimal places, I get 1.17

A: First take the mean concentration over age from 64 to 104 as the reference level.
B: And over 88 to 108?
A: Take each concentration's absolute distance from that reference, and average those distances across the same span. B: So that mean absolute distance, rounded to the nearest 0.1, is 60.5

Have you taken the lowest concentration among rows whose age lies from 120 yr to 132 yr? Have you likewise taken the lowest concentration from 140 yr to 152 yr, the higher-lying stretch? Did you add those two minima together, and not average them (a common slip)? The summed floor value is 568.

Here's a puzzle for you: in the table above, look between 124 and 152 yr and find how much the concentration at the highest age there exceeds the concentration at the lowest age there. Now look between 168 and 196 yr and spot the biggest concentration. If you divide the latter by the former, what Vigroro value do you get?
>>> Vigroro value 39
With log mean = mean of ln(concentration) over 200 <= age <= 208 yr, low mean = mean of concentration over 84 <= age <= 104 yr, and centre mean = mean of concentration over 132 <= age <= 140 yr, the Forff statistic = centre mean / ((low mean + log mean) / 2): 3.0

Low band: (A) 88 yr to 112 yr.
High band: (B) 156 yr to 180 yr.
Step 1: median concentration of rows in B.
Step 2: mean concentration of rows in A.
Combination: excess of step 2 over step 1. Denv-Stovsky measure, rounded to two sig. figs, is -68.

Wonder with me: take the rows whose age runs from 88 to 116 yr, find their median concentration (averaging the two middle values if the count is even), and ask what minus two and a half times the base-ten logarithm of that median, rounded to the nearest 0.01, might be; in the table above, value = -6.04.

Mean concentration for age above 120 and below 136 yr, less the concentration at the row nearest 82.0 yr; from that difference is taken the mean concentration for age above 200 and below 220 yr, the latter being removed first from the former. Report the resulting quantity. -202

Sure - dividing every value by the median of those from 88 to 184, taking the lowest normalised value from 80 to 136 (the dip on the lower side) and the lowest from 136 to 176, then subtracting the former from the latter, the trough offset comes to 0.61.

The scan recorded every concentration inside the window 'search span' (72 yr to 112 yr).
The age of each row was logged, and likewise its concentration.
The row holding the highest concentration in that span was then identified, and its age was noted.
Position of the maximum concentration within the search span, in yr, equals 110.0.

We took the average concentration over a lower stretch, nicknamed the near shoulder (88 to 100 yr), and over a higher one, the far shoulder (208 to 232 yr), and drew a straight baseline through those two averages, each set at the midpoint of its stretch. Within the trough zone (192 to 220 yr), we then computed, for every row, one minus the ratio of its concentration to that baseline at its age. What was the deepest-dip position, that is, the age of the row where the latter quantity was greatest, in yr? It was 218.0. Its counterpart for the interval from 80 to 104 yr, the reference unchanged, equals 90.0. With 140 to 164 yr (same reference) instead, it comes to 158.0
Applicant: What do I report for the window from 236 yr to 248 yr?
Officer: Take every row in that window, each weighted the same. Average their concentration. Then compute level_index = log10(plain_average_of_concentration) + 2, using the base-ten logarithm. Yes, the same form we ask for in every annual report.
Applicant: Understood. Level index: 4.46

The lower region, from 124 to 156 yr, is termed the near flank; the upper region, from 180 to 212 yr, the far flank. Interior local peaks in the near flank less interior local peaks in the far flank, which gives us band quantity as 0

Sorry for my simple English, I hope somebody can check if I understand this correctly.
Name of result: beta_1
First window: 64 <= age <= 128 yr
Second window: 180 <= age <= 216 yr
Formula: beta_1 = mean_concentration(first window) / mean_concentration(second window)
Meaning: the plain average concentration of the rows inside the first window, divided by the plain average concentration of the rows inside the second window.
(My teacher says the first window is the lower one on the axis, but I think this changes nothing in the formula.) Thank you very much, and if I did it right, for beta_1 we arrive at 0.80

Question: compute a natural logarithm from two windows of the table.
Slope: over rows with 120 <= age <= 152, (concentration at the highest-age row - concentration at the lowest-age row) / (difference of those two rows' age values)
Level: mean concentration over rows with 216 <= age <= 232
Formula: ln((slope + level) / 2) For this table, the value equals 4.97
